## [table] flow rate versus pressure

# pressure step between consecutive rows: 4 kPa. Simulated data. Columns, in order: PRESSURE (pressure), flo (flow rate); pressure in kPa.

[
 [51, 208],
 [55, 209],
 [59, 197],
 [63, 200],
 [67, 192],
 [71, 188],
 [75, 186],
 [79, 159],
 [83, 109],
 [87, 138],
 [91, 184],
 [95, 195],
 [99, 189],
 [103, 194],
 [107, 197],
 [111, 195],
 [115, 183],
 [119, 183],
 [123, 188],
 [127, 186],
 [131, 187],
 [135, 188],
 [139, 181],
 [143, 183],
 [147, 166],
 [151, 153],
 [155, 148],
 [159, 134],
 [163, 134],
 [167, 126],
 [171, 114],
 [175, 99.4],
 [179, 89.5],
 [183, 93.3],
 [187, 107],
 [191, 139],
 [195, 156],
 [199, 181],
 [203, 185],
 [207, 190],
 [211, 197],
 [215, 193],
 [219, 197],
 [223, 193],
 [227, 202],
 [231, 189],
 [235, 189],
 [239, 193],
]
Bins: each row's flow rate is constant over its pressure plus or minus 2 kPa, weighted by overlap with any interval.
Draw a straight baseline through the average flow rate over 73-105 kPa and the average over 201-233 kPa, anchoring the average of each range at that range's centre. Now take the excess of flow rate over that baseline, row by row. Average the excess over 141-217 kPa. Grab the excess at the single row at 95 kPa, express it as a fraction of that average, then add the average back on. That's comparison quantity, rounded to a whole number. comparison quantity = -40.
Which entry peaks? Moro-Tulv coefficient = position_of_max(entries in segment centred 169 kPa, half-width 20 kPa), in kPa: 151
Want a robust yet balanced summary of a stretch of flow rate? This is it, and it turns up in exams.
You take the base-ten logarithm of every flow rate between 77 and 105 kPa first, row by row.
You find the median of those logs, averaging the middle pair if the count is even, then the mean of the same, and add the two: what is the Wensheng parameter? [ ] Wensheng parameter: 4.48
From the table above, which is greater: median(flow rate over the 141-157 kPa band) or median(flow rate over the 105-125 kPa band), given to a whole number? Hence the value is 188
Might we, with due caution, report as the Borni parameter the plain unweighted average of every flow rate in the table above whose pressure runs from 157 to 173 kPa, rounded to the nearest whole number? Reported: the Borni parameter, 127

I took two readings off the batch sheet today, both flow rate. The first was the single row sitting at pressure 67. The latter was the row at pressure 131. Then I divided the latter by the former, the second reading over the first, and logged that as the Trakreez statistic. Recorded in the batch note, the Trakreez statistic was 0.97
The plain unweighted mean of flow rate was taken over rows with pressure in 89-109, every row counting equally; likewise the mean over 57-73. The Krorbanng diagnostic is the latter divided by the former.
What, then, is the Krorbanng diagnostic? 1.0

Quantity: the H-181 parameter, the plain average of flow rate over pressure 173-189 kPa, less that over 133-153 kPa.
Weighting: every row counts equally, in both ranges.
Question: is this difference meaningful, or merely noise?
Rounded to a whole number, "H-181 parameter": -77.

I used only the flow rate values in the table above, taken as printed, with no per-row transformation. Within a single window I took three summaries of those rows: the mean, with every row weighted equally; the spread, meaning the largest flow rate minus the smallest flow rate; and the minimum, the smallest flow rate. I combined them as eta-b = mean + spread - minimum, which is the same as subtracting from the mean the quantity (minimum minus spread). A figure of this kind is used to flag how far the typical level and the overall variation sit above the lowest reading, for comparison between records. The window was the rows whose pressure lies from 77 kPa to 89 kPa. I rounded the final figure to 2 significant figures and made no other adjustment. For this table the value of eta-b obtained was 76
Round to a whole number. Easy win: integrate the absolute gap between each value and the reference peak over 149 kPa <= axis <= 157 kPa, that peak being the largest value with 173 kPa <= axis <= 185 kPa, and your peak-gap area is 409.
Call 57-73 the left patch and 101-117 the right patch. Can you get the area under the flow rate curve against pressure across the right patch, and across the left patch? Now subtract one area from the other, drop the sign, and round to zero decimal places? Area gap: 32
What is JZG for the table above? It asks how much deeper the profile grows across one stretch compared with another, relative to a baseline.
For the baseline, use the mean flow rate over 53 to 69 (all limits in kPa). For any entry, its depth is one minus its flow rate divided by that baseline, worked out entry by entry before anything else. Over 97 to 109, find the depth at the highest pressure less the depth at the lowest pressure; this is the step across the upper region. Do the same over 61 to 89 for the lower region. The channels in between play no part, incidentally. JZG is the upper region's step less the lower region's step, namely -0.35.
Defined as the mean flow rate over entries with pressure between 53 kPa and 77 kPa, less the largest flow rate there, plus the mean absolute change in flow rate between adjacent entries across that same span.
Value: -7.9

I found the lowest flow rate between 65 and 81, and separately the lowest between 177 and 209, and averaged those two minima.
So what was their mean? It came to 124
